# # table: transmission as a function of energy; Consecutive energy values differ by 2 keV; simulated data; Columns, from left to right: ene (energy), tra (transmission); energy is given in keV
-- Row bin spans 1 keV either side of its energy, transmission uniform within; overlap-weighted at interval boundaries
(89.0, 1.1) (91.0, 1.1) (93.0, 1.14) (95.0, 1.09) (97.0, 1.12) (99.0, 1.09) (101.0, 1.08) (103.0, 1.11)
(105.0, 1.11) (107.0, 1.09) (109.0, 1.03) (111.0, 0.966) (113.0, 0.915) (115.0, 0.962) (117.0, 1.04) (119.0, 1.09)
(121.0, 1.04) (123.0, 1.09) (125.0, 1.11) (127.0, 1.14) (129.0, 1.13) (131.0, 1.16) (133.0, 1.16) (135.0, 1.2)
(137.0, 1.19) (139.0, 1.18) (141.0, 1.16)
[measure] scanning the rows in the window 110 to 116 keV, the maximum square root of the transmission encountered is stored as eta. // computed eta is 0.98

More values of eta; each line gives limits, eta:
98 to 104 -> 1.05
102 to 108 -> 1.05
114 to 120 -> 1.04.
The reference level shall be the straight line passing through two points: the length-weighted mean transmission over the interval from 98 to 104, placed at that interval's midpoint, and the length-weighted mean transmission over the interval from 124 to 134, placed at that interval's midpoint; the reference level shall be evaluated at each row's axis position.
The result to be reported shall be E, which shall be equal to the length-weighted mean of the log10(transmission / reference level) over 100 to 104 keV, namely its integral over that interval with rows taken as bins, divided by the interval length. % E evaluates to 0.000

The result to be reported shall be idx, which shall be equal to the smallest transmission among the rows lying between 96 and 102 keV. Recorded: 1.08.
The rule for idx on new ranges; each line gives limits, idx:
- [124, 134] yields 1.11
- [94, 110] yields 1.03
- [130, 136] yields 1.16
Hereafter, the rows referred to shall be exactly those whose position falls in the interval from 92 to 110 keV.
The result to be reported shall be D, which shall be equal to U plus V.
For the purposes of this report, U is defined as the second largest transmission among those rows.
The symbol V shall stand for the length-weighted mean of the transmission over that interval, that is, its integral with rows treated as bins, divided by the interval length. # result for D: 2.22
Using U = 1.12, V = 1.10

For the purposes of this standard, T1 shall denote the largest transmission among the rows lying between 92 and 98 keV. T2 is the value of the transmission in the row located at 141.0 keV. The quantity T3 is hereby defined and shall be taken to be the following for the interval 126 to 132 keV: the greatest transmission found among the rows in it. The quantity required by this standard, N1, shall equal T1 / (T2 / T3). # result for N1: 1.14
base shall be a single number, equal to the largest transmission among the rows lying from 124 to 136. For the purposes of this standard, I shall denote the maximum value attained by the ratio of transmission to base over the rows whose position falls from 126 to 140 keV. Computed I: 1.00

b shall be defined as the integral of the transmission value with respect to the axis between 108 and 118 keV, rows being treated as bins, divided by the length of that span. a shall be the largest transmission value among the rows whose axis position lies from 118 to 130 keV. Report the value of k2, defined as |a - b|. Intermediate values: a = 1.14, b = 0.98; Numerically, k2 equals 0.157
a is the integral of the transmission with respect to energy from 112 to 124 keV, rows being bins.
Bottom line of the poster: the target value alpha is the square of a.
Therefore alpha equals 151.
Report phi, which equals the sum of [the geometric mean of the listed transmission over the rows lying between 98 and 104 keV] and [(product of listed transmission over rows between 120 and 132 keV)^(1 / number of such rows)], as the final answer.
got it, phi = 2.20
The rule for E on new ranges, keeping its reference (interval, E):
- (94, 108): 0.002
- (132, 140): 0.011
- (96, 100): 0.007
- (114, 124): -0.032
